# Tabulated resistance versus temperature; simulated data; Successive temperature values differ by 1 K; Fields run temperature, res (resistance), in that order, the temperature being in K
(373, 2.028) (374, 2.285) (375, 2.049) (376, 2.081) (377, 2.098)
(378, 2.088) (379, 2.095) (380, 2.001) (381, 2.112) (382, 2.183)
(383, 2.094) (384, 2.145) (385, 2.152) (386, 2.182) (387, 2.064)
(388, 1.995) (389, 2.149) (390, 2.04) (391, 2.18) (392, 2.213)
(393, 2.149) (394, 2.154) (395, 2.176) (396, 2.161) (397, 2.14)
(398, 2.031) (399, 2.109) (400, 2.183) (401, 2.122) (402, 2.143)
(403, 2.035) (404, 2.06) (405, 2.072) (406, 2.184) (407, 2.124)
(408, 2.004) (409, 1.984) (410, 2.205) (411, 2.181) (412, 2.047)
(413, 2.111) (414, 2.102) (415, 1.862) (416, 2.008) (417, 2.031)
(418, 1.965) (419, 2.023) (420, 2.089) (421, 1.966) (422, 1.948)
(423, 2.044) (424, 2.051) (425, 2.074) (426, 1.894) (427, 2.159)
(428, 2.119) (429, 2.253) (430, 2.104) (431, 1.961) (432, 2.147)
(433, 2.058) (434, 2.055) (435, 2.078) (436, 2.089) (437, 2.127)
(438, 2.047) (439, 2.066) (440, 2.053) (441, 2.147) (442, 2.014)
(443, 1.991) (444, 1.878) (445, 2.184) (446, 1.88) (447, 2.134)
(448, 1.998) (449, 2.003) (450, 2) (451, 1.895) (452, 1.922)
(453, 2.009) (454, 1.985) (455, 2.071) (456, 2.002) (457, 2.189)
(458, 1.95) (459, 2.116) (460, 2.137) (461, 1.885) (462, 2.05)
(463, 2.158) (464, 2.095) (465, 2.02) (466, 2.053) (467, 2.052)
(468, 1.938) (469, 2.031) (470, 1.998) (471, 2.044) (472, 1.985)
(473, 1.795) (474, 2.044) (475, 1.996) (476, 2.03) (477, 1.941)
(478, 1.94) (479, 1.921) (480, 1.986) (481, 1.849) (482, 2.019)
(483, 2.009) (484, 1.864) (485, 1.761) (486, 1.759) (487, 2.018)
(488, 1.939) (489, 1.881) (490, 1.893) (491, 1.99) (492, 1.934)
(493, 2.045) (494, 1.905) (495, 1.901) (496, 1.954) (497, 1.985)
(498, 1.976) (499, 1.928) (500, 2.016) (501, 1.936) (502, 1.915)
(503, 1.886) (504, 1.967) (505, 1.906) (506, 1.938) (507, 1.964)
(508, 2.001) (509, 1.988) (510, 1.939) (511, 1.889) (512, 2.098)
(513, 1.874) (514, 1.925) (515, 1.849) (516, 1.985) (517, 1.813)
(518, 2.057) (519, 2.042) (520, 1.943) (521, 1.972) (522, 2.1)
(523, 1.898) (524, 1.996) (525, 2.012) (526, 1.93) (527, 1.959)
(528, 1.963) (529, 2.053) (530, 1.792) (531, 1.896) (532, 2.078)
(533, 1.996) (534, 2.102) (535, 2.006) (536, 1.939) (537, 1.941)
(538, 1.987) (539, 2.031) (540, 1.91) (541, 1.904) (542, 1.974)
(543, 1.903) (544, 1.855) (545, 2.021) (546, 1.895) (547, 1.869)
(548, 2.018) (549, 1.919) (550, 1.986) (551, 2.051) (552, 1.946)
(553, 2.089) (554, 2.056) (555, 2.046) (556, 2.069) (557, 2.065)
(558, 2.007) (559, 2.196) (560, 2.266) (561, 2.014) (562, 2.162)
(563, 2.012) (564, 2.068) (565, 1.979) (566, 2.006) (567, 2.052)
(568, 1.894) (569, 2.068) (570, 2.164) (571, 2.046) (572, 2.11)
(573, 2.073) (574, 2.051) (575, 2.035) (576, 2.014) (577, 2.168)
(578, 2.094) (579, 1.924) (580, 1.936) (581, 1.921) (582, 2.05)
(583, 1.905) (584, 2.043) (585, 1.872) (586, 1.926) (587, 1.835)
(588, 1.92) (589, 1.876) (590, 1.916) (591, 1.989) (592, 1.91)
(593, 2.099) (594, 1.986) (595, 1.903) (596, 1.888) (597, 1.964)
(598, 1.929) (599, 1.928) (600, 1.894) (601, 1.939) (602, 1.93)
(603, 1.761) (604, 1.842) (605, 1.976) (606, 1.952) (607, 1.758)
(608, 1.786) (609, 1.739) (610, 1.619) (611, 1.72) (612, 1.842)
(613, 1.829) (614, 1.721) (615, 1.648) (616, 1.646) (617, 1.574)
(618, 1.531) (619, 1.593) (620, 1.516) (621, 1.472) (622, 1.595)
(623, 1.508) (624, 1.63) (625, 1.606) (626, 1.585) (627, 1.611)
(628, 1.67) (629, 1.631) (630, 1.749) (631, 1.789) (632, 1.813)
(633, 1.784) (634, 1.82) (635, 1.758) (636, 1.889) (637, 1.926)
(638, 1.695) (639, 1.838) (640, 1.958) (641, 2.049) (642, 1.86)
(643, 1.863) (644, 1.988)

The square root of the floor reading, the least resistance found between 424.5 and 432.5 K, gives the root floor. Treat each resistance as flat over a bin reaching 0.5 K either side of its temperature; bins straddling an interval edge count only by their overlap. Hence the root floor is 1.376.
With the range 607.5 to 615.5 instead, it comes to 1.272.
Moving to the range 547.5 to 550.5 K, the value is 1.385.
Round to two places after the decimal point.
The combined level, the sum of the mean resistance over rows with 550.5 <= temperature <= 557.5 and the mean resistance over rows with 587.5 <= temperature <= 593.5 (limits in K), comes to 4.00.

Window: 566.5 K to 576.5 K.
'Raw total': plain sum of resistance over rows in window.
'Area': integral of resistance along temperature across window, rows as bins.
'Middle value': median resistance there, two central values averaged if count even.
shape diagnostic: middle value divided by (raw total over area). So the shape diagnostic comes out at 2.05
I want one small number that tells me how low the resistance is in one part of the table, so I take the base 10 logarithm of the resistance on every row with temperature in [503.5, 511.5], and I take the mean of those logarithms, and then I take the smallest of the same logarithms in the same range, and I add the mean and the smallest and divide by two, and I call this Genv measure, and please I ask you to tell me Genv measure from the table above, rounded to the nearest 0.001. 0.283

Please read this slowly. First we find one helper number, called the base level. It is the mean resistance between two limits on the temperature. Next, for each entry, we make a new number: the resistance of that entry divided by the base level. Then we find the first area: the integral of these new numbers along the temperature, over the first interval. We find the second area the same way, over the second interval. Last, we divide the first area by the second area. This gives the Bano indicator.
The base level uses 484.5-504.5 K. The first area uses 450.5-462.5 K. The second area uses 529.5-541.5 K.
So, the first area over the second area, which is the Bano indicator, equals 1.03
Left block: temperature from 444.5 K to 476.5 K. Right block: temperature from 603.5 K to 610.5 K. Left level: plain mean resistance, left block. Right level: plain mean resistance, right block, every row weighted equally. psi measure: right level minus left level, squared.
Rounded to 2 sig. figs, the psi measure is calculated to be 0.044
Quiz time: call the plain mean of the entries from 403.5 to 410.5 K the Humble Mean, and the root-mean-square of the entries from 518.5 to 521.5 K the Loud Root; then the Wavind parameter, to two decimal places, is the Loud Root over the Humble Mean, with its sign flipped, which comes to -0.95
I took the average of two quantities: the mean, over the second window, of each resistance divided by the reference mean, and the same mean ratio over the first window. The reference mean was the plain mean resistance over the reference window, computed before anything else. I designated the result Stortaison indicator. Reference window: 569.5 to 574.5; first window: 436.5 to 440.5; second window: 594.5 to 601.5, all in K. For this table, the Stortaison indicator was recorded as 0.96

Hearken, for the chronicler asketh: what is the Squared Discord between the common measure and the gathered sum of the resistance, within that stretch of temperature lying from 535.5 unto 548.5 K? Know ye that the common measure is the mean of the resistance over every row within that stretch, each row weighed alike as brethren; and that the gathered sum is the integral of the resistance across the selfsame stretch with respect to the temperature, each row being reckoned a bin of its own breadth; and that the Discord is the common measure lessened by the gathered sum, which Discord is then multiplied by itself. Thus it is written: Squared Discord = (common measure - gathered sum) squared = 543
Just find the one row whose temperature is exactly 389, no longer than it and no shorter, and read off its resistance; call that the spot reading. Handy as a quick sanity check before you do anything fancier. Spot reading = 2.149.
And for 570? 2.164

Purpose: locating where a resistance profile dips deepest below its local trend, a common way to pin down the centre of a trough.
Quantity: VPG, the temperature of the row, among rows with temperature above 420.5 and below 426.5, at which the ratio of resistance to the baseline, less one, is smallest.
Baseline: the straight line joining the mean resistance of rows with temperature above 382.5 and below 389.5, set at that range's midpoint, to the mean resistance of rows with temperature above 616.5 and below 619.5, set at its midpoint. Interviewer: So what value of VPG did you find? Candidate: 426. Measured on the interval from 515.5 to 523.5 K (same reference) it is 517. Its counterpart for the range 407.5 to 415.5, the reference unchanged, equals 415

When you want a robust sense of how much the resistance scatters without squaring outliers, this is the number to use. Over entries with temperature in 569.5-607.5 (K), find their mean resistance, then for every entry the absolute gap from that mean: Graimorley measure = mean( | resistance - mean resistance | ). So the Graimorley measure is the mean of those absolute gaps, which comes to 0.08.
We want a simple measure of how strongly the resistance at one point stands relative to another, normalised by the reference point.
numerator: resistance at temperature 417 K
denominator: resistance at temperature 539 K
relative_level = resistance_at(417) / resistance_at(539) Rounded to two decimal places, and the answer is 1.00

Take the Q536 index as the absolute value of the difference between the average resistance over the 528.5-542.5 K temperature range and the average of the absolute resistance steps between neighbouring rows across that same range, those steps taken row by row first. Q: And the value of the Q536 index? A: 1.88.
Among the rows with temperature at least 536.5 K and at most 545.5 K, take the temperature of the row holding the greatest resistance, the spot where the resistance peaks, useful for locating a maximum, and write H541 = 539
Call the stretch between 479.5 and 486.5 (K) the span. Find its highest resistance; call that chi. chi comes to 2.019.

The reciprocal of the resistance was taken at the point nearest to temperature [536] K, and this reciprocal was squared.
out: 0.266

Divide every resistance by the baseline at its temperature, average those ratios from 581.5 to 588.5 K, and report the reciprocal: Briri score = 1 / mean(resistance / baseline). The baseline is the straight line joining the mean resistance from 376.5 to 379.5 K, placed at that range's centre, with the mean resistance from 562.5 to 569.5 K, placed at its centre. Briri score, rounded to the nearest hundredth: 1.03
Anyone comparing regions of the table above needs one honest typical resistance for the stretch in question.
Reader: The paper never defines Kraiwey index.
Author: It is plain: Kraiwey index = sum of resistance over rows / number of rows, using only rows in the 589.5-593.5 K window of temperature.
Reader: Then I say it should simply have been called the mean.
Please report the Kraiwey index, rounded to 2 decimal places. 1.98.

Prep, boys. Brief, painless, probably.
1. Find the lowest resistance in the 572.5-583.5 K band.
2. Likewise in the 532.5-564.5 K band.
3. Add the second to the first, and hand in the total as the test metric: 3.76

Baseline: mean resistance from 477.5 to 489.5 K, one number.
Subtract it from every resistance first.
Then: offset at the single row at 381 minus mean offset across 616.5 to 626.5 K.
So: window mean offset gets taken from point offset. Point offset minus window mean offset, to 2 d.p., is 0.55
